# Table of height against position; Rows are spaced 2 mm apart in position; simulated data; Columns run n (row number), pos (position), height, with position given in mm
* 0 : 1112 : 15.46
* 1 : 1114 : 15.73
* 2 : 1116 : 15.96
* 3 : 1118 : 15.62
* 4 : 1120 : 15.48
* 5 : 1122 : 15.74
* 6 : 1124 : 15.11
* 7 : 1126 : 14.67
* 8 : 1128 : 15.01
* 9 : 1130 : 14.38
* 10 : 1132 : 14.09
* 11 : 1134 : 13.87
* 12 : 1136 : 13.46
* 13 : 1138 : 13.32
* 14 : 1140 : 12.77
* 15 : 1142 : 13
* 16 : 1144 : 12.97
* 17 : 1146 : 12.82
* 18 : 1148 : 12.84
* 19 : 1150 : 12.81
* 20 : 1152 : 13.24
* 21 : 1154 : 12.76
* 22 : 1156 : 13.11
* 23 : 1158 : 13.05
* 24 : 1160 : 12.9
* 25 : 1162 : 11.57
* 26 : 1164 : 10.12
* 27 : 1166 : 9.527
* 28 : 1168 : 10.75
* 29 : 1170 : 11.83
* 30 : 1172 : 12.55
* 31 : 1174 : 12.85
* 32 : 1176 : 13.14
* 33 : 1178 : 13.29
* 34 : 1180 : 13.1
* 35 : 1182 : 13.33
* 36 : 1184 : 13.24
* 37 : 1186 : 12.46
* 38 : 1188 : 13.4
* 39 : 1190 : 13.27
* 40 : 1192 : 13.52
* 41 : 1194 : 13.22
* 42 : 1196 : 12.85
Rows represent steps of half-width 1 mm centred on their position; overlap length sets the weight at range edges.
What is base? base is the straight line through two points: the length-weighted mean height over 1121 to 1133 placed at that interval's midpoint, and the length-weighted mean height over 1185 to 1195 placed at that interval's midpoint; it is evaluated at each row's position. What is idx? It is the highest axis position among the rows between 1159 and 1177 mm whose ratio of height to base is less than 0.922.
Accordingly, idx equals 1172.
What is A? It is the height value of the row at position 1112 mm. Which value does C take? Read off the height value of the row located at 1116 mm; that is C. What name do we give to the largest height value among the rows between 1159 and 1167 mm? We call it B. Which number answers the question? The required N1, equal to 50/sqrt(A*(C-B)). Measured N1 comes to 7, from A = 15.46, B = 12.9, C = 15.96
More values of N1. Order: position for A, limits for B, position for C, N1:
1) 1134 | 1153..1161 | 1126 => 11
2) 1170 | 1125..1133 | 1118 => 19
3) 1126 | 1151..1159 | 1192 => 25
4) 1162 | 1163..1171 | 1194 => 12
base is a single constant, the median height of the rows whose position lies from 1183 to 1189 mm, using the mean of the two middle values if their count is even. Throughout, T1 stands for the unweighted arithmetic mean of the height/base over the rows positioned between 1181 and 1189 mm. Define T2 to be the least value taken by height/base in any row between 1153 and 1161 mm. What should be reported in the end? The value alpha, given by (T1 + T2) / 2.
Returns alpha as 0.98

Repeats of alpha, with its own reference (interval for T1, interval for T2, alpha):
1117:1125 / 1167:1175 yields 0.99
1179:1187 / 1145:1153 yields 0.98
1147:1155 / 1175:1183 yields 0.98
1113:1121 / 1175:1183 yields 1.09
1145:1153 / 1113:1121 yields 1.07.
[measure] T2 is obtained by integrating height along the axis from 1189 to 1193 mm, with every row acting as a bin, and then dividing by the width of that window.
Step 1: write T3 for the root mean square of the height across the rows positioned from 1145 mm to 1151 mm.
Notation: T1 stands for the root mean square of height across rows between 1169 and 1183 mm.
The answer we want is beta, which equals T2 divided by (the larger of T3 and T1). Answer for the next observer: 1.04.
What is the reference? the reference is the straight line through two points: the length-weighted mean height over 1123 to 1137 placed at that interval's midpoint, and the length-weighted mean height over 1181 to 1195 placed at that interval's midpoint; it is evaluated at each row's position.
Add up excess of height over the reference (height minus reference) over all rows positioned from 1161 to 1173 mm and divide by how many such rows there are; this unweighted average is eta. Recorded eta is -2.6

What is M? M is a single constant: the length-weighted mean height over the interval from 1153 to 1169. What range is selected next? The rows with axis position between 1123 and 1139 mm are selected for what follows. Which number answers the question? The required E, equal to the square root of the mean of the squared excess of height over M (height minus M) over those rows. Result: 2.6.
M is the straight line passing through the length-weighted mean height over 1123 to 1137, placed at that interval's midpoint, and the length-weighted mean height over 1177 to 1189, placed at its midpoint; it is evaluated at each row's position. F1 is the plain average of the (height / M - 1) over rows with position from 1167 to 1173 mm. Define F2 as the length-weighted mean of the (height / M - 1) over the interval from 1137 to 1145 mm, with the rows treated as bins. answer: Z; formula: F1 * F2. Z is 0.010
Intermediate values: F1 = -0.13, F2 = -0.08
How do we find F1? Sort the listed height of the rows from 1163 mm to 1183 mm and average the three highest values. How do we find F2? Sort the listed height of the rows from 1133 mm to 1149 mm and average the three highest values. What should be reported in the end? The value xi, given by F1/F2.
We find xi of 0.98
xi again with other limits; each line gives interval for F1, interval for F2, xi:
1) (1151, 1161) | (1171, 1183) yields 0.99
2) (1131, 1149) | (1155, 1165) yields 1.06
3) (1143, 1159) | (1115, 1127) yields 0.83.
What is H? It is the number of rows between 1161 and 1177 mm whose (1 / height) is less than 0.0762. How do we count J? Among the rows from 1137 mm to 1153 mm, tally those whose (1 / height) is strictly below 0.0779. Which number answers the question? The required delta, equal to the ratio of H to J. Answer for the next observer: 0.2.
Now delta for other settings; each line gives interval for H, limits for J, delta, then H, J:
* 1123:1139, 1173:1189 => 1.1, 8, 7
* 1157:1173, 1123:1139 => 0.0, 0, 8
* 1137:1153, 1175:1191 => 0.3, 2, 7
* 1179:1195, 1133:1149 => 1.0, 6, 6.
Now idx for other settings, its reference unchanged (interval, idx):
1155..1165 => 1164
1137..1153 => 1150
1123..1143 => 1142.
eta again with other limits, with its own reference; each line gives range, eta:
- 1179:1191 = -0.1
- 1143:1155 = -1.1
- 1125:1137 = -0.1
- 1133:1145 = -1.0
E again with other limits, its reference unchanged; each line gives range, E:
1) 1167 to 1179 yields 1.1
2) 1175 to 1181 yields 1.5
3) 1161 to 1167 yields 1.6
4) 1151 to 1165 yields 1.3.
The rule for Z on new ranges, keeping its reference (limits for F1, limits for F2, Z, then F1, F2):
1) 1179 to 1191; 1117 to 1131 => 0.000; 0.00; 0.04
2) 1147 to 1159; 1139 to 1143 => 0.005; -0.06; -0.09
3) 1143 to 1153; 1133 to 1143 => 0.005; -0.07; -0.06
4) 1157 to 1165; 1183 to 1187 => 0.002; -0.13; -0.02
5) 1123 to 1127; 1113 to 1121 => 0.002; 0.03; 0.07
